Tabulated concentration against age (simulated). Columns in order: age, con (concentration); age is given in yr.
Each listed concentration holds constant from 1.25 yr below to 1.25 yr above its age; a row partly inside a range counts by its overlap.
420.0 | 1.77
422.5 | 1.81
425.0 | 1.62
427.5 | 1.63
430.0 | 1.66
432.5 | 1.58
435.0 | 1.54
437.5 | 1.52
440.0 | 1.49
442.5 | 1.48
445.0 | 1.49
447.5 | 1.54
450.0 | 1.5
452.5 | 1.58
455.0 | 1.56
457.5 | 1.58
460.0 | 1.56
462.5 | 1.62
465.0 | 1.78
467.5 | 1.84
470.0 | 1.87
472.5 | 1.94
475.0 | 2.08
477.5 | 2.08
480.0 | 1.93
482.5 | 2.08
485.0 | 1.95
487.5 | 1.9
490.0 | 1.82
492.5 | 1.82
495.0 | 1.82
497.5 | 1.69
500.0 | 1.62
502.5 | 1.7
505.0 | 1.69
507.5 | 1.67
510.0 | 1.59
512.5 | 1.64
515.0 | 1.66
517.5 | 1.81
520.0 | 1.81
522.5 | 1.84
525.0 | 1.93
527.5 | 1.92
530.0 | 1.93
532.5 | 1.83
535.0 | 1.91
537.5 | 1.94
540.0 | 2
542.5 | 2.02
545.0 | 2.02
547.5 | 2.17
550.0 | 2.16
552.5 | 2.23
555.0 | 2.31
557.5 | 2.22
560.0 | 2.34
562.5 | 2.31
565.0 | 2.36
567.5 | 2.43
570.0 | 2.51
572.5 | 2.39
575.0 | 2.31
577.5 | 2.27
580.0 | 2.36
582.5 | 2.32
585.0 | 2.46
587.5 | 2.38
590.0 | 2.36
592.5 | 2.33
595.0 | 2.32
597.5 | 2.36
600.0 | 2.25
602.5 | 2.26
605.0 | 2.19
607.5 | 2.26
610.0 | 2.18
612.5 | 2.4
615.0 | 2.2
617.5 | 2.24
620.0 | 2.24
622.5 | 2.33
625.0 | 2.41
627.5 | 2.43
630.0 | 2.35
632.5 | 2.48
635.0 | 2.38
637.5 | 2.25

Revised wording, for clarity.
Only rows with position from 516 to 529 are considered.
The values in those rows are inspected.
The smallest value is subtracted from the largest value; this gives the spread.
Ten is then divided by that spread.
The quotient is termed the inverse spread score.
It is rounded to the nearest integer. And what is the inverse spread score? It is 83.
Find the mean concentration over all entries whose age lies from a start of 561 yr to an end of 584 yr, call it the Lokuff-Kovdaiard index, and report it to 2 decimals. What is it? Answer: 2.36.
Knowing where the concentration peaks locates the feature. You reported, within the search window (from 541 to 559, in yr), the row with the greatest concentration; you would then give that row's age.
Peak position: 555.0 yr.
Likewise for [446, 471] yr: 470.0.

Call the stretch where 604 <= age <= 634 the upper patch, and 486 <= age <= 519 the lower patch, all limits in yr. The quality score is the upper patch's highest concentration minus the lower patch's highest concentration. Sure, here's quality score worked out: 0.58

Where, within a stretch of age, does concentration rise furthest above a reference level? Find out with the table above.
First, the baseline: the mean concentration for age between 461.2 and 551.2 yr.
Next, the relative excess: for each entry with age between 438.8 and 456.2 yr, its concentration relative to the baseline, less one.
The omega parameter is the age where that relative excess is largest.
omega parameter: 452.5 yr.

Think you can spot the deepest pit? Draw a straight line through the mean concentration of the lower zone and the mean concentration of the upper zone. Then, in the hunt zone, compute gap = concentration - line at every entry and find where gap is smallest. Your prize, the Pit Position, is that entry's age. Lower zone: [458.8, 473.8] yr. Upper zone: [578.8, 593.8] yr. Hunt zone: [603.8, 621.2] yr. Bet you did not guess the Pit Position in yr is 615.0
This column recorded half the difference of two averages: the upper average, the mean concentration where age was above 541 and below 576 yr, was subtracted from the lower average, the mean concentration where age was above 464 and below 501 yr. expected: -0.19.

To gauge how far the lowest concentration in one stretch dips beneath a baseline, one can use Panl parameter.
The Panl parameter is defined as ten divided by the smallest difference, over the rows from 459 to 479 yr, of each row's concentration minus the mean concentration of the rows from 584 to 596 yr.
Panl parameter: -12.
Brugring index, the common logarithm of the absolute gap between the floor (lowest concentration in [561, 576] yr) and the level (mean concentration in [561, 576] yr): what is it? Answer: -1.12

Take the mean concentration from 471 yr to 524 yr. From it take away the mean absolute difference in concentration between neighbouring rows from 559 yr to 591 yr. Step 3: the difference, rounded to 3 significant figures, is 1.75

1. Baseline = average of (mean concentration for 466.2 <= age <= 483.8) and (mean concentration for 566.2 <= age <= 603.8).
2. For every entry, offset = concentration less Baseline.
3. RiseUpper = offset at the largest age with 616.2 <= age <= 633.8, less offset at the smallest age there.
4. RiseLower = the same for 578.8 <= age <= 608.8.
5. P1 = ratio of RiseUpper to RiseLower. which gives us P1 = -2.4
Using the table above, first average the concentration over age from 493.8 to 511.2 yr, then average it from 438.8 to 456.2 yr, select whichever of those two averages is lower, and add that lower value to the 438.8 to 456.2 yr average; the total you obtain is 3.0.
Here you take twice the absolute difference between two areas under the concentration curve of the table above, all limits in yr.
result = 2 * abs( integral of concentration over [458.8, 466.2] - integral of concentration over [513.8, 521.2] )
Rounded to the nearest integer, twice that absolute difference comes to 2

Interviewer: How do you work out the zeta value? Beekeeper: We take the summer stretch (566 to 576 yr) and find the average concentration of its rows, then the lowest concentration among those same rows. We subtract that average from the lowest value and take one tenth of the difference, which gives -0.010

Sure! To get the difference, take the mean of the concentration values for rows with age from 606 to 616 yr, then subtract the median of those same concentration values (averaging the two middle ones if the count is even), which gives 0.030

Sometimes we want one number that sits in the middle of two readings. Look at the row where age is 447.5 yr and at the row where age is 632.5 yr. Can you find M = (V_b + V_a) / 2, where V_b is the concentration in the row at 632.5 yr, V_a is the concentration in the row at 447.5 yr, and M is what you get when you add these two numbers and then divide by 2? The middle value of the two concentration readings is 2.01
